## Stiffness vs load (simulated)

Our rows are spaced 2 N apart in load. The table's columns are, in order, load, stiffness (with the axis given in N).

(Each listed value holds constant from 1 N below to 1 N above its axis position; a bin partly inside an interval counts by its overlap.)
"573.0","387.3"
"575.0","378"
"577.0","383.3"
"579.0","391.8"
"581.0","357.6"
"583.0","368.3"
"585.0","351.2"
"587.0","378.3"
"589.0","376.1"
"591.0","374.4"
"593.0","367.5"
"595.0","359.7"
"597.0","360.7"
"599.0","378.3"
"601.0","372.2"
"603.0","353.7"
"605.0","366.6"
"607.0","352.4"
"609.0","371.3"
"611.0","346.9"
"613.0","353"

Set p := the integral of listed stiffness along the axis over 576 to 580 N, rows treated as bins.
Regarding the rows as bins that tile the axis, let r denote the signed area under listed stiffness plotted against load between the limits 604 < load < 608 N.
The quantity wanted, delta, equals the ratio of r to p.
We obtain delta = 0.93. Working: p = 1550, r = 1438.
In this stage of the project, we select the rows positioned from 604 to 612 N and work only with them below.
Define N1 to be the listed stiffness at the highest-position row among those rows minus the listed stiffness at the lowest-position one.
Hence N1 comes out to -20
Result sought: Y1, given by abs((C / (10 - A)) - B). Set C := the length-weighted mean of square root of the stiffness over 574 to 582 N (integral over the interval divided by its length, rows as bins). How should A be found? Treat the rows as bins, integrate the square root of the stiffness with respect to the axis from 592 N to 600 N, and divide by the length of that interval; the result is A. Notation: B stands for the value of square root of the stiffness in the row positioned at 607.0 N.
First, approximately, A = 19.1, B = 18.8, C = 19.4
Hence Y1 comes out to 20.9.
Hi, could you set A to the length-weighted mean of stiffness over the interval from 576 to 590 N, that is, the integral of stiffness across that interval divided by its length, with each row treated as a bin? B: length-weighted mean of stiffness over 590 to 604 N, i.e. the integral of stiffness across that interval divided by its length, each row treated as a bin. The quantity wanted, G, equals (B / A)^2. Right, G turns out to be 0.97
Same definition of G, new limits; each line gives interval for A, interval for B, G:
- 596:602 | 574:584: 1.03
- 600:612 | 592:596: 1.02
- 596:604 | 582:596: 1.01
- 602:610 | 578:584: 1.07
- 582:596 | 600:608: 0.96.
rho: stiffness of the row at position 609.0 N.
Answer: 371.3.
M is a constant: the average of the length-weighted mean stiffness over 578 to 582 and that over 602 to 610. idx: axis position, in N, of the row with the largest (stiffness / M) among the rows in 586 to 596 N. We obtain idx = 587.0 N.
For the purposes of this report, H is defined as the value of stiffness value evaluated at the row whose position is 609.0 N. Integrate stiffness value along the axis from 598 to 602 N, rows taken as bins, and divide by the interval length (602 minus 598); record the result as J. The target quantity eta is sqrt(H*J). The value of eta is 373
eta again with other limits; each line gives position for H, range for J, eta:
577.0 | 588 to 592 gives 379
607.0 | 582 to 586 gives 356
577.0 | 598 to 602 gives 379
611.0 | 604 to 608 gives 353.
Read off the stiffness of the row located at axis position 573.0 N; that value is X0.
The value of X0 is 387.3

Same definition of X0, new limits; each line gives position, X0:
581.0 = 357.6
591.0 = 374.4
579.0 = 391.8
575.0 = 378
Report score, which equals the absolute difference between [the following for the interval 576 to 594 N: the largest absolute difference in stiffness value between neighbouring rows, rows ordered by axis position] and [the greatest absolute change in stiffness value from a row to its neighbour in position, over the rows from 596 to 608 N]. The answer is 15.7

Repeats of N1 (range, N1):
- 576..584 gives -15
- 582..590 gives 8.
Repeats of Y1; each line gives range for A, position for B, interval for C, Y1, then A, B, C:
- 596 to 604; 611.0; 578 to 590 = 20.7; 19.1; 18.6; 19.2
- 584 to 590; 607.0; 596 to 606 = 20.9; 19.2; 18.8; 19.1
